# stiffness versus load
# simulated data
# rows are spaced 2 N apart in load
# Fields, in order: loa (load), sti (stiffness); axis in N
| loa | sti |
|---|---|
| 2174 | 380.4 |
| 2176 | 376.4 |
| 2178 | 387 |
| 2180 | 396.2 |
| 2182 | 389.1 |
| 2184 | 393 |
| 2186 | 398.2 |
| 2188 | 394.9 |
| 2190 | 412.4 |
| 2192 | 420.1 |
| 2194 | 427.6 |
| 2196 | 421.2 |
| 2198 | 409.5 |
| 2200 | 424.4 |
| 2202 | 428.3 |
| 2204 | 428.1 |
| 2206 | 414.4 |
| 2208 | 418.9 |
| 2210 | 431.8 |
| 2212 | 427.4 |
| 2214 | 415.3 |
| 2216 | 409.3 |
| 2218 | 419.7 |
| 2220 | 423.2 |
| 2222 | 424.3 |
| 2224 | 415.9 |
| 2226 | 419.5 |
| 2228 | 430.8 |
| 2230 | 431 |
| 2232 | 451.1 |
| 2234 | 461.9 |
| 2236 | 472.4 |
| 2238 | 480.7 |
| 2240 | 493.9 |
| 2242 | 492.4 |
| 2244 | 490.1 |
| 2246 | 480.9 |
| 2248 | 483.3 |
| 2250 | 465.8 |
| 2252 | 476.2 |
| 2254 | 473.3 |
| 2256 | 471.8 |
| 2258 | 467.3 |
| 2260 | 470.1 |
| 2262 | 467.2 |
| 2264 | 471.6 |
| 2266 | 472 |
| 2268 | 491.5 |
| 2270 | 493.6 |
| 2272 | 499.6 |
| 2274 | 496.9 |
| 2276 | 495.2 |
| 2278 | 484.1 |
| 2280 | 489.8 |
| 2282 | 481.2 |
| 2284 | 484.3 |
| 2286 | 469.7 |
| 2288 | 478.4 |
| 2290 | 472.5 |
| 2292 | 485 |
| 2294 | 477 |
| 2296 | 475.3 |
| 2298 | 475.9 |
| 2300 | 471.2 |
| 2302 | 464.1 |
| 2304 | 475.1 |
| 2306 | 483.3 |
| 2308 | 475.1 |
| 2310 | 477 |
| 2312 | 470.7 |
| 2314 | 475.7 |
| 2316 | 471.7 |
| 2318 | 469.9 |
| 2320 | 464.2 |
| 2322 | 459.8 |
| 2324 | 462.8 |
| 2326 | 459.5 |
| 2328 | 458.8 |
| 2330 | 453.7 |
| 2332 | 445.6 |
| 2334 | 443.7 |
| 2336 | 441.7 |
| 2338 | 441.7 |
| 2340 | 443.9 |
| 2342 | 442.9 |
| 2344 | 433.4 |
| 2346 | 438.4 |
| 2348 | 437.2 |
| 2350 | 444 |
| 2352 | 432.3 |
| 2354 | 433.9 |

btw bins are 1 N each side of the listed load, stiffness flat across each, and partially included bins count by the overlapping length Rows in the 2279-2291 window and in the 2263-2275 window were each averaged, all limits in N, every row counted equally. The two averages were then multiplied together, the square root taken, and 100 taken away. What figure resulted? 383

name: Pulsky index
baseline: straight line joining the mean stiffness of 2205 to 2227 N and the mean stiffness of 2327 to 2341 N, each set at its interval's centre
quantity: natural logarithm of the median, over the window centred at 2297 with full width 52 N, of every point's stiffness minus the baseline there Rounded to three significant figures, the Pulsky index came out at 3.59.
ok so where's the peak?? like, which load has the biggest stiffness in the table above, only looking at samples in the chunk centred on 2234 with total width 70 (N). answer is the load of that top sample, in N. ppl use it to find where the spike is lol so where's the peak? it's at 2240 N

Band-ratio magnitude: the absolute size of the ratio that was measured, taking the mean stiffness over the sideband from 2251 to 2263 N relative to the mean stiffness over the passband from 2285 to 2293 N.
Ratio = 0.99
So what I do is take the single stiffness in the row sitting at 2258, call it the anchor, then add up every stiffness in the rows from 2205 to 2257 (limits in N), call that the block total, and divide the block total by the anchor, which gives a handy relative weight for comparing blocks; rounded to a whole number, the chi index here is 25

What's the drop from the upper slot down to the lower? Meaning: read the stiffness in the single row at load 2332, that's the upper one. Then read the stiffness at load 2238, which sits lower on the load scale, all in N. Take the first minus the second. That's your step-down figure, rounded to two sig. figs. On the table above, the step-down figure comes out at -35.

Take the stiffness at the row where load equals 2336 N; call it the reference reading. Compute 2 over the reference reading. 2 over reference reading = 0.0045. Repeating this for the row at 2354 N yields 0.0046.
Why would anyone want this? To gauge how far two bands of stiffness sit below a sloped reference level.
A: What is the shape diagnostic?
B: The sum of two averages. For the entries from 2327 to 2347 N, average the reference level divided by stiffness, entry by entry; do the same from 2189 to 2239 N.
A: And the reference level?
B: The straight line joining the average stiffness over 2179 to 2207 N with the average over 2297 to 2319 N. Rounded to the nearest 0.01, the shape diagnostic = 2.09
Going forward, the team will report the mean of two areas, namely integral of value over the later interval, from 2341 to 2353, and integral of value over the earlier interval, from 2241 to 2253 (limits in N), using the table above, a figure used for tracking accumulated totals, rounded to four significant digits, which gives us 5517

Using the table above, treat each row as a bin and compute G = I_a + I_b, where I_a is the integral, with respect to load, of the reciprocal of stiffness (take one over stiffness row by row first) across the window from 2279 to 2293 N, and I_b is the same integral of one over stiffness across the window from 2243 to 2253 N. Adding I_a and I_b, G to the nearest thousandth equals 0.050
